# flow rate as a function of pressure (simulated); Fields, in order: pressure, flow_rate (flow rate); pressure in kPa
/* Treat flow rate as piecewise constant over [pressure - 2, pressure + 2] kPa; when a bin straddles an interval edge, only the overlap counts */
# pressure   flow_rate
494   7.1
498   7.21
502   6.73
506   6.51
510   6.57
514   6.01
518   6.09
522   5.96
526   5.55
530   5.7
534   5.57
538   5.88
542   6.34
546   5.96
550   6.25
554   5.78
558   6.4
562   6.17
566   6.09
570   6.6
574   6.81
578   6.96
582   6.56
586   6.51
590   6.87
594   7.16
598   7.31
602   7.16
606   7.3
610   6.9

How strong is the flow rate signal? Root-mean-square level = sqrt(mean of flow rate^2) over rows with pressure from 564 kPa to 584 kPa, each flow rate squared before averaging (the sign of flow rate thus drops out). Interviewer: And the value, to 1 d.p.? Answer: 6.6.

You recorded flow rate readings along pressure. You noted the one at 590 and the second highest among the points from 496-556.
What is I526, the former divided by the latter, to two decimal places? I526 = 1.02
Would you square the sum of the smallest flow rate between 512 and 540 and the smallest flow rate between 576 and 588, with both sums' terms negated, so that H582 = 145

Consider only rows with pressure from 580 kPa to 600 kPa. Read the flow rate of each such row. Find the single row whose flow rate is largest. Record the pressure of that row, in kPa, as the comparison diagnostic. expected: 598 kPa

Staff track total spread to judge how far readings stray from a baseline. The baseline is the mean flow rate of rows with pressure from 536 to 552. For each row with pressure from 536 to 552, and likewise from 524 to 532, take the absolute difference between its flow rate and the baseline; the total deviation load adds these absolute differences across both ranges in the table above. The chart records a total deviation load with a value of 1.7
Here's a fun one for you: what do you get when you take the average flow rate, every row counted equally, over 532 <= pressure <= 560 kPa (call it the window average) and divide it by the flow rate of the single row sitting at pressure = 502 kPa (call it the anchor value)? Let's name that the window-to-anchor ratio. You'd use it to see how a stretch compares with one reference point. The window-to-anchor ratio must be 0.90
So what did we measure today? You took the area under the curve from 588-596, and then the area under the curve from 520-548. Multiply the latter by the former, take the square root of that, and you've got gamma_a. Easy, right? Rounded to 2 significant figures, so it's 96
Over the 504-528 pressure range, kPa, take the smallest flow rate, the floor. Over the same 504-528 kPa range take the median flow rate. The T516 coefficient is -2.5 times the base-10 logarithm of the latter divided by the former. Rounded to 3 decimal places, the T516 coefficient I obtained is -0.094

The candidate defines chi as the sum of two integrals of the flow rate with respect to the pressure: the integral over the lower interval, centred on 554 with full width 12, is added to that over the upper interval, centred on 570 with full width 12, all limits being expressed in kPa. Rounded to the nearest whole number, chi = 152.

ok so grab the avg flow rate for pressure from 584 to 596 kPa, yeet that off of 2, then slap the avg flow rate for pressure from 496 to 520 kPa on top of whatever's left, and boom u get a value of 1.7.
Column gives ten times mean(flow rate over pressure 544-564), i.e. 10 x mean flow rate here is 61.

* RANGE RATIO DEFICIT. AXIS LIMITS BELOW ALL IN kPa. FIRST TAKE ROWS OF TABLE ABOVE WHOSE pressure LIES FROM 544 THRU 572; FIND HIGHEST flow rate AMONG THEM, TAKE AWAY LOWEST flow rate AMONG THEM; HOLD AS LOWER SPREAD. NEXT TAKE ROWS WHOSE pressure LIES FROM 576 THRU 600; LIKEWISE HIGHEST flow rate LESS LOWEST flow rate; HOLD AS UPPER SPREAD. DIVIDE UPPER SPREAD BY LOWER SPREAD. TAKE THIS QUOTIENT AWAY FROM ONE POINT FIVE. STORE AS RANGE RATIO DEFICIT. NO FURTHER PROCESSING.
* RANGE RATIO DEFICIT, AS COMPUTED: 0.52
